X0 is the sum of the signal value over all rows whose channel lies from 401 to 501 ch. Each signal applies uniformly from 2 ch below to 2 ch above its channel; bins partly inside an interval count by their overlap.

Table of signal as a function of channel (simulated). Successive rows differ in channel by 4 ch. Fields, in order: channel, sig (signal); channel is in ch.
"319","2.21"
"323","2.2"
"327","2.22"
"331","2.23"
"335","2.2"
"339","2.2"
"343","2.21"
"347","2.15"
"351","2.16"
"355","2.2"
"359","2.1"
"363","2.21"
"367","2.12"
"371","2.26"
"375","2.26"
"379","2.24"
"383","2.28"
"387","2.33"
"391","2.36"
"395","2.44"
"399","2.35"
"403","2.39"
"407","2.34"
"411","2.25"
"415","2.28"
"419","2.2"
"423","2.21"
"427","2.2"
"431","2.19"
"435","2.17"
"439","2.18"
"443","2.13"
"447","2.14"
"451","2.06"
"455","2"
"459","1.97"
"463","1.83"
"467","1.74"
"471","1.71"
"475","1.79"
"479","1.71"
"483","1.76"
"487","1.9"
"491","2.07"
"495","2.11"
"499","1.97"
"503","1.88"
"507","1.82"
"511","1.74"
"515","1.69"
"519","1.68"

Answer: 51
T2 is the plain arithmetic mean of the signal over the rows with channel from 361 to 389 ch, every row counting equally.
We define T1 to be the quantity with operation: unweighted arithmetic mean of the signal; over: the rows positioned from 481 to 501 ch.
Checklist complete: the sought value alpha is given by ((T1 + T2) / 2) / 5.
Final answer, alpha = 0.420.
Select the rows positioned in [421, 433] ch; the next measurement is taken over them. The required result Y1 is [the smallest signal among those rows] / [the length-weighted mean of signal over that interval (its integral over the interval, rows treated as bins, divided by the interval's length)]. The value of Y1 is 0.995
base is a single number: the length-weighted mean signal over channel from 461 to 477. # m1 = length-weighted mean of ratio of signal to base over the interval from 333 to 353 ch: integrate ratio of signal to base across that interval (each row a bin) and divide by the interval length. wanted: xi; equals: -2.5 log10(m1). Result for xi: -0.230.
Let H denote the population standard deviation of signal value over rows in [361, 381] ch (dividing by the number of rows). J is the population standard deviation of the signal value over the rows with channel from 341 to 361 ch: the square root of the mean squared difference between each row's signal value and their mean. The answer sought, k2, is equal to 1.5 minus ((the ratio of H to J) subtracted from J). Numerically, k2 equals 2.8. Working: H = 0.052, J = 0.039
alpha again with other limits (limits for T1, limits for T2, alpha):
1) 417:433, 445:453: 0.430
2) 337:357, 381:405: 0.454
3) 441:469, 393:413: 0.434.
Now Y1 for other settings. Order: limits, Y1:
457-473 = 0.943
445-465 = 0.915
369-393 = 0.979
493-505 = 0.946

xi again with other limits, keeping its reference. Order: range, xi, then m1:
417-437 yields -0.235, 1.24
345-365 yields -0.220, 1.22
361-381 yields -0.247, 1.25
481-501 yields -0.113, 1.11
